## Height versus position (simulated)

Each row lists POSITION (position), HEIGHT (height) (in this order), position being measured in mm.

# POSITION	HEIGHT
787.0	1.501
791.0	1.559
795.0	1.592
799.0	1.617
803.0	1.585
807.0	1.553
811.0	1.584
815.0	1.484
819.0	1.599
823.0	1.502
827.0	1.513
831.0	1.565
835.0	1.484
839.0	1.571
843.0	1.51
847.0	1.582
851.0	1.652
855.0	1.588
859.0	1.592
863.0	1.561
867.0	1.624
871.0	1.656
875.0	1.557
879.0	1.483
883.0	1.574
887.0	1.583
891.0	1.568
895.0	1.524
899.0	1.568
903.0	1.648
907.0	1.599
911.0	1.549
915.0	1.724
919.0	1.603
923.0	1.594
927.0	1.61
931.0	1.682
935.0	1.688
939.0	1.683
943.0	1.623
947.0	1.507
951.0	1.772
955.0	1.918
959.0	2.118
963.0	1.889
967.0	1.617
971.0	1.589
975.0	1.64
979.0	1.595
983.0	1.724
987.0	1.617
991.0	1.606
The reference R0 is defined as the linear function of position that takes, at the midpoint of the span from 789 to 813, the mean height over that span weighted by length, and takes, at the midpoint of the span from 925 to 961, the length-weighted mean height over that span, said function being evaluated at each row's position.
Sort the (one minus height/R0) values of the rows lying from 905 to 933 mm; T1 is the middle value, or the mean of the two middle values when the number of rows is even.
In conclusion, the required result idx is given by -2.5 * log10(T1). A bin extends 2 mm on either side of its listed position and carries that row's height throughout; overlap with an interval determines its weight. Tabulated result 3.0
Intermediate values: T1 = 0.061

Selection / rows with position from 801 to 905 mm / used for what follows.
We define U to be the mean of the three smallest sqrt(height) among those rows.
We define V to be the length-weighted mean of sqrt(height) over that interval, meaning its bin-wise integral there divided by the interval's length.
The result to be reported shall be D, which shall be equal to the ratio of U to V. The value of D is 0.974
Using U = 1.22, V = 1.25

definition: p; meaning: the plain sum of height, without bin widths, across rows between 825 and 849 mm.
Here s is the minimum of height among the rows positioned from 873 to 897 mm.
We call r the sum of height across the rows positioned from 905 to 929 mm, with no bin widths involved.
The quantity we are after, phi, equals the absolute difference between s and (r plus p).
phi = 17.4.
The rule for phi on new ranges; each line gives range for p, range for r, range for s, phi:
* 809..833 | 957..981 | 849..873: 18.1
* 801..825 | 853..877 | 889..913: 17.4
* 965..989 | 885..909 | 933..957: 17.8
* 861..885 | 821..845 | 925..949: 17.1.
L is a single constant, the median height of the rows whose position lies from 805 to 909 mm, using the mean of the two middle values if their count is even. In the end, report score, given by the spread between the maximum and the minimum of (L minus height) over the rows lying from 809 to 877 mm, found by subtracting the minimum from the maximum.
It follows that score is 0.17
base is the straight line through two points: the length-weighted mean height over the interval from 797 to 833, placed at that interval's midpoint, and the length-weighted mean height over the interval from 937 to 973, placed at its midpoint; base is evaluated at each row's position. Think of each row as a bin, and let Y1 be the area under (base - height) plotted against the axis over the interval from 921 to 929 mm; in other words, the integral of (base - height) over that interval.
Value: 0.8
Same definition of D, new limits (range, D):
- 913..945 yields 0.985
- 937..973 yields 0.950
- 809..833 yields 0.987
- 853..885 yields 0.985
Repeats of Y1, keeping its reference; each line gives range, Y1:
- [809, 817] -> 0.2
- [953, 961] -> -2.2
